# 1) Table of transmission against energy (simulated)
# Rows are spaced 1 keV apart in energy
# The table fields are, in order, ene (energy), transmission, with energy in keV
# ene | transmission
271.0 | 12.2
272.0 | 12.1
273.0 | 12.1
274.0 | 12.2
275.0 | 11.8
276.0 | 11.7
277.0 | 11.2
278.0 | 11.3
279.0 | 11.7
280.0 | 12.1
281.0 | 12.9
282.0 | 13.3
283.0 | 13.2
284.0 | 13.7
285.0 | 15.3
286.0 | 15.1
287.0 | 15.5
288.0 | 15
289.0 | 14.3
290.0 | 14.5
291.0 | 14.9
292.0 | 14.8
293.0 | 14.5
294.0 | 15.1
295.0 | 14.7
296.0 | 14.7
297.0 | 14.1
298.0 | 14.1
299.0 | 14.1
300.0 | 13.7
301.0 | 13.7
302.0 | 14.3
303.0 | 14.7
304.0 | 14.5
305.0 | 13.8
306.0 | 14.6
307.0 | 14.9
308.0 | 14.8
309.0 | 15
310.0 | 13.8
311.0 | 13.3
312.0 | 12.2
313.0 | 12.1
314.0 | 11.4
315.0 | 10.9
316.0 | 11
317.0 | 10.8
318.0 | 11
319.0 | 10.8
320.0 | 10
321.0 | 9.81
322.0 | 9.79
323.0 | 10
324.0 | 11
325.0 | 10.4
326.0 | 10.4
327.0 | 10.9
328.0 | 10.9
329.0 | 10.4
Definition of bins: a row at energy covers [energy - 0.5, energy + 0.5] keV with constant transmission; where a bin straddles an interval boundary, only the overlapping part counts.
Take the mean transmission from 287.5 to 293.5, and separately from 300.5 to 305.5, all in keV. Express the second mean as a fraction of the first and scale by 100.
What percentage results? 97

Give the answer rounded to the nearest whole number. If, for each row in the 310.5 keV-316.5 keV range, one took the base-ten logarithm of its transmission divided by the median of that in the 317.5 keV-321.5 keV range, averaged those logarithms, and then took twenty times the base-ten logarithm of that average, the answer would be -25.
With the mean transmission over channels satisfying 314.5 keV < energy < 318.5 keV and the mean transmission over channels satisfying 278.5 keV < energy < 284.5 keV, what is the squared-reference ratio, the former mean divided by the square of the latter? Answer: 0.067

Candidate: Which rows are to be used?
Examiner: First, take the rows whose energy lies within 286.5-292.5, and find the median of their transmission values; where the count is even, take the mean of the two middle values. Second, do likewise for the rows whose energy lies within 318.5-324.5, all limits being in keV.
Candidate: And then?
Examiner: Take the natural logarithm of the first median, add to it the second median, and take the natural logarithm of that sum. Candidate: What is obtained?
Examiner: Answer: 2.54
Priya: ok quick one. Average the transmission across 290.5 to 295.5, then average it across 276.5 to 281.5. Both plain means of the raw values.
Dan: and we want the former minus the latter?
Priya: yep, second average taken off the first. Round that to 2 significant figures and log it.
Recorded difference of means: 3.0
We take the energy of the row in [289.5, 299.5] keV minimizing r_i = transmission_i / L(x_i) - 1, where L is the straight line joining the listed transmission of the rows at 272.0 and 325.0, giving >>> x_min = 297.0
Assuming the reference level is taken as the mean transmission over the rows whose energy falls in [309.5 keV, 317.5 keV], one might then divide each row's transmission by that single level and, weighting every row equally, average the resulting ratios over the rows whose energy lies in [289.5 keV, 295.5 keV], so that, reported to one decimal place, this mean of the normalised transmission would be 1.2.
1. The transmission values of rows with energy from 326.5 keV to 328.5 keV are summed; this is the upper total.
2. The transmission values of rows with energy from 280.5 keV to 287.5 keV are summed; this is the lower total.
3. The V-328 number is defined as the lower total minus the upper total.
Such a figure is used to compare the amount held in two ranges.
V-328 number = 77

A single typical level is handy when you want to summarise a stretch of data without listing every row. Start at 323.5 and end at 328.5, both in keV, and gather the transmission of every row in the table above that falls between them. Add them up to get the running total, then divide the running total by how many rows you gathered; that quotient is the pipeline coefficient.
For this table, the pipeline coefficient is 10.7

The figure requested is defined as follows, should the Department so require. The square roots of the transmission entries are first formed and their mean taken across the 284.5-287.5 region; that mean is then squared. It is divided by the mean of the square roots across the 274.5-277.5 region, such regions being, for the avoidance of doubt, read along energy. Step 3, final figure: 4.5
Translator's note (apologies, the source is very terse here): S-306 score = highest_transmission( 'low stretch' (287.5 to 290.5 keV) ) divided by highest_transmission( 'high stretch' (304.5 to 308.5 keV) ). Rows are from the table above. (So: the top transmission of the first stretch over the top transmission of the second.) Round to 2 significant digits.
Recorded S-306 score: 1.0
